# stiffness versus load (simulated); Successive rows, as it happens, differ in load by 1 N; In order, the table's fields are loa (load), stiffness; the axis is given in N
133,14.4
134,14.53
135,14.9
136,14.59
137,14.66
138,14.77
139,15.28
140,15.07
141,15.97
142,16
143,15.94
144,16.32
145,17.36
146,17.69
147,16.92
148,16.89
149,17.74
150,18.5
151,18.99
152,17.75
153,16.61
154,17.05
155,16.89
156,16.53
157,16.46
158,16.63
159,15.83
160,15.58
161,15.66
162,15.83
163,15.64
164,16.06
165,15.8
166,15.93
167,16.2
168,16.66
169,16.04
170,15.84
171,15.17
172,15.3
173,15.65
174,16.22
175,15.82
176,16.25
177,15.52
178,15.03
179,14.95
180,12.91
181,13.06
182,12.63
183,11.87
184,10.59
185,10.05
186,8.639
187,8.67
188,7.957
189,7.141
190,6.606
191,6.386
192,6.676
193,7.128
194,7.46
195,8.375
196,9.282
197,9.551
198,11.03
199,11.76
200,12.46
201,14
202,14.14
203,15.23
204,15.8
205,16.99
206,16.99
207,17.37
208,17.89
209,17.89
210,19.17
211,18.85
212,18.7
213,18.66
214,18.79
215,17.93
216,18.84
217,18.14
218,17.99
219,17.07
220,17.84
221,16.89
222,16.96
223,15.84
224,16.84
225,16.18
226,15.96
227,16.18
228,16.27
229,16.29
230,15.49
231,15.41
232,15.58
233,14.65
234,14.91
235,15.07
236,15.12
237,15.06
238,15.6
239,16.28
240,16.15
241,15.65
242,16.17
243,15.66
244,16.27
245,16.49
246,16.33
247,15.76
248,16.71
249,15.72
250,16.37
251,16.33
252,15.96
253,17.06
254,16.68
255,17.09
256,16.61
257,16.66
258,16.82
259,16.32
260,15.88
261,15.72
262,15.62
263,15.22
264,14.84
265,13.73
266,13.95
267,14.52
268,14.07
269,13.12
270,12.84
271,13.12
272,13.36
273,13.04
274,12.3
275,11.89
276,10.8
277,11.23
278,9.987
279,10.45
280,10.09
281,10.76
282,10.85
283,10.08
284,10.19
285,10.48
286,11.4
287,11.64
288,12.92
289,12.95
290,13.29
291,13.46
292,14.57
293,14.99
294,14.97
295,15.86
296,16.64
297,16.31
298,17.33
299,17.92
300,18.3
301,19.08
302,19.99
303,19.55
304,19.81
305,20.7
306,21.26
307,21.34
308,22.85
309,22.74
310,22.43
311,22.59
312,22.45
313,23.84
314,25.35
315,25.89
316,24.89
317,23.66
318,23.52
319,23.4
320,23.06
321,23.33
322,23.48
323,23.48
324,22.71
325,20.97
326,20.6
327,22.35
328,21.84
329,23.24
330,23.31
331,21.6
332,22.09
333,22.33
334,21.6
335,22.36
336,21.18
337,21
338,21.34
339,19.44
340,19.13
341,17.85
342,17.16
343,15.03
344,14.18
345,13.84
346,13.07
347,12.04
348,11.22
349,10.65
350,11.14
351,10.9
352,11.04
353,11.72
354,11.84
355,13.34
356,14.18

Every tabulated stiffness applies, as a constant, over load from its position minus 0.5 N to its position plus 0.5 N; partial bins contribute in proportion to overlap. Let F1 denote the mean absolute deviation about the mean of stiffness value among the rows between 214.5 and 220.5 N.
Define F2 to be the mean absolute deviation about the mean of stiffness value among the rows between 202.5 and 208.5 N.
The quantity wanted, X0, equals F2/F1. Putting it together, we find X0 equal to 2.25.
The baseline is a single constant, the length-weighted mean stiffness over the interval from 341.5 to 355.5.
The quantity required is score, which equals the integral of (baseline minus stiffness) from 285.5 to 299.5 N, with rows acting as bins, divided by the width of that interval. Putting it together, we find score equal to -2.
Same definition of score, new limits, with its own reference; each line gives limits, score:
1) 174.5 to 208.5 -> 1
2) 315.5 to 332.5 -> -10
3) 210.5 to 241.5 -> -4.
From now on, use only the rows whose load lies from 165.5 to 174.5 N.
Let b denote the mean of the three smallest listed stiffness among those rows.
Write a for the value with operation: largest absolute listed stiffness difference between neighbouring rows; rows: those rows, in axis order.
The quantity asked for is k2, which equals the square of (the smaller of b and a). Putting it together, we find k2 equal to 0.4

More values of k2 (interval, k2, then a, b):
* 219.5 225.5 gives 1.3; 1.1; 16.3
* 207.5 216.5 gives 1.6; 1.3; 17.9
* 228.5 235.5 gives 0.9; 0.9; 14.9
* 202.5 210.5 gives 1.6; 1.3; 16.0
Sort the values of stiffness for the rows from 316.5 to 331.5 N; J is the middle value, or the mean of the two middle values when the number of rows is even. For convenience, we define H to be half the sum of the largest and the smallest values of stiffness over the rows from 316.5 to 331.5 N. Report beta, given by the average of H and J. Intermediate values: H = 22.1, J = 23.2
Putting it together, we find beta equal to 22.7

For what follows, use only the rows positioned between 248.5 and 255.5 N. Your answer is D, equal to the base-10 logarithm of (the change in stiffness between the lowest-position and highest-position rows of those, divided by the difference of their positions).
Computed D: -0.6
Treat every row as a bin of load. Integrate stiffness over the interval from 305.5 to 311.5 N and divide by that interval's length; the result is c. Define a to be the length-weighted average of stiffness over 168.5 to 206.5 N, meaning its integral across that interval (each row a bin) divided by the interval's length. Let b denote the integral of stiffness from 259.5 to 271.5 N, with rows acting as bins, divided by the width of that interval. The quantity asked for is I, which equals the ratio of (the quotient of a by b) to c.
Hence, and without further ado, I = 0.038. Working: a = 12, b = 14.4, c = 22.2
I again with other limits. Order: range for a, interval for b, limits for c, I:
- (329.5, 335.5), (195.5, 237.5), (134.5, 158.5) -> 0.084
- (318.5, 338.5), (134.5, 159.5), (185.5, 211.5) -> 0.112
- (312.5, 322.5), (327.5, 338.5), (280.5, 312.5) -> 0.066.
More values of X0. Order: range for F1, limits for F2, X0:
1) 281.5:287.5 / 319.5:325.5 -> 1.27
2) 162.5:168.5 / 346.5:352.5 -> 1.20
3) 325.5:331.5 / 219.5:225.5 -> 0.62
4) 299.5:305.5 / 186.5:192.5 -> 1.20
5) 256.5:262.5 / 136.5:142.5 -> 1.07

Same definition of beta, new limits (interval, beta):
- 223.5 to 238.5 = 15.7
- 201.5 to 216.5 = 17.3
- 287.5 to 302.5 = 16.2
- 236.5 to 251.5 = 16.0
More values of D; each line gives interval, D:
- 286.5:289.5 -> -0.2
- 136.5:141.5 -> -0.5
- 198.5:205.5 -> -0.1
